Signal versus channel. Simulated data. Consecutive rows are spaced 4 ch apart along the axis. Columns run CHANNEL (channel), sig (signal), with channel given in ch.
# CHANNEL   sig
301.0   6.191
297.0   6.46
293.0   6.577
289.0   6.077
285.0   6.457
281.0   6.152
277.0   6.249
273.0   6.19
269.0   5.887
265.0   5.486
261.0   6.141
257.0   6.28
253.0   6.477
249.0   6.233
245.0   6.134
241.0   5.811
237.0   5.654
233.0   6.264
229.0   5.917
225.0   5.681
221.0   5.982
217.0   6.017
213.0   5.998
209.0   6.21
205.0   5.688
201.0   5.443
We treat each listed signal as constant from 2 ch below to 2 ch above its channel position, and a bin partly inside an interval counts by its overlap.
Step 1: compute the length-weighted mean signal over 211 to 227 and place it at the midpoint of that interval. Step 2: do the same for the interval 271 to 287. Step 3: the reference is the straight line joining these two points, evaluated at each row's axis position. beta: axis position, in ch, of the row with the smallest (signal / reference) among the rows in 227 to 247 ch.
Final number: 237.0 ch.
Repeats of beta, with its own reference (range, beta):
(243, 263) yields 261.0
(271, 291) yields 289.0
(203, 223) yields 205.0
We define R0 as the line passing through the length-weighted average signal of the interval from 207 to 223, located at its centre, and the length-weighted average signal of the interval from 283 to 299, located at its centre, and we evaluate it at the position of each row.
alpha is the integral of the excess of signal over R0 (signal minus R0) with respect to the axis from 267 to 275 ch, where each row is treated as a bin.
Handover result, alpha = -2.1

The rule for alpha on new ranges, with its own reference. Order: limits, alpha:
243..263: 0.6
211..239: -4.7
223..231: -2.5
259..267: -3.6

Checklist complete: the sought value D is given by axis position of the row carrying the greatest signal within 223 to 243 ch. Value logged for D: 233.0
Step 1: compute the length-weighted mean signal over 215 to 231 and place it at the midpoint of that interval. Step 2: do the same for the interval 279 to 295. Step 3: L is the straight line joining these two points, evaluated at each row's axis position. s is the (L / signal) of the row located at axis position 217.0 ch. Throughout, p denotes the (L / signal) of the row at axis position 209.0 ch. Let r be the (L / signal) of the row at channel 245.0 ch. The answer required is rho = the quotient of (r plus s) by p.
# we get 2.09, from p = 0.935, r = 0.985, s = 0.974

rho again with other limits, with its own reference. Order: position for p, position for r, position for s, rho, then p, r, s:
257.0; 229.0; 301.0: 2.09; 0.975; 1.004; 1.035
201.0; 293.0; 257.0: 1.84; 1.058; 0.966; 0.975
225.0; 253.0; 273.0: 1.87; 1.041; 0.941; 1.006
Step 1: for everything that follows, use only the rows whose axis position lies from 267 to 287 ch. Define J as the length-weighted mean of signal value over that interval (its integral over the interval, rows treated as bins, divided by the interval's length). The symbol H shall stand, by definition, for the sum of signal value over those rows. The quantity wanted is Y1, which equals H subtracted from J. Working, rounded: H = 30.9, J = 6.2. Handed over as -24.7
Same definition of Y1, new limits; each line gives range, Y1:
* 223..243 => -23.5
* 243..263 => -25.0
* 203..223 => -23.9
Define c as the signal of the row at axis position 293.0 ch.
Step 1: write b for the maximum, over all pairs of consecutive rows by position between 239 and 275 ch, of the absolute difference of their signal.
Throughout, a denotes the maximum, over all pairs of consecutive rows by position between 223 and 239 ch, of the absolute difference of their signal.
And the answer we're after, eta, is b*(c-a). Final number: 3.9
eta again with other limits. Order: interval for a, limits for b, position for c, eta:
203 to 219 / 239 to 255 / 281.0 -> 1.8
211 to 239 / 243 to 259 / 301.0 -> 1.4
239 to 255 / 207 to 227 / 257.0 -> 1.8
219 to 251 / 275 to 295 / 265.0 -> 2.4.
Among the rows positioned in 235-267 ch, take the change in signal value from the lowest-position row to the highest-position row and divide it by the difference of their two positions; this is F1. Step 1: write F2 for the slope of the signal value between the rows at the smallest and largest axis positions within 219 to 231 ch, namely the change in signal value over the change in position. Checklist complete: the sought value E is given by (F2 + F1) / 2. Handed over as -0.007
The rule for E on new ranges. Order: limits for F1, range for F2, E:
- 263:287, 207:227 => 0.008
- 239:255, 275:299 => 0.033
